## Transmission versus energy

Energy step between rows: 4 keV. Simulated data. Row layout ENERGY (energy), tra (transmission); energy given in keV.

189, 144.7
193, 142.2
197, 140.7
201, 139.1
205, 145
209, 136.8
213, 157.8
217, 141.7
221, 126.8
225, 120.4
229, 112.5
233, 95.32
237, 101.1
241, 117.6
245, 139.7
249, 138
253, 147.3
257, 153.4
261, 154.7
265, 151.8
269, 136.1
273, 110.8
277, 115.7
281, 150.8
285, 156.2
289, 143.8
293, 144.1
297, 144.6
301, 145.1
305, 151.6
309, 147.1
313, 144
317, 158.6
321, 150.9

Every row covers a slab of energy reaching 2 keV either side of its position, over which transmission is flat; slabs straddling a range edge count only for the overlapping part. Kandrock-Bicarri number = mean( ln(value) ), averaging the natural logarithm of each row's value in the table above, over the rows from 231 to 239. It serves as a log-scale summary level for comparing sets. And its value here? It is 4.59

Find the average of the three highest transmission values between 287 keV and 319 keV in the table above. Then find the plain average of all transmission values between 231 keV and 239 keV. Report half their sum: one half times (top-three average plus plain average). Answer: 125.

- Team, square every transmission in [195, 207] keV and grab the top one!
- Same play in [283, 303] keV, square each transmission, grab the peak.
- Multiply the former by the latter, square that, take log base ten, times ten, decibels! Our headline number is 174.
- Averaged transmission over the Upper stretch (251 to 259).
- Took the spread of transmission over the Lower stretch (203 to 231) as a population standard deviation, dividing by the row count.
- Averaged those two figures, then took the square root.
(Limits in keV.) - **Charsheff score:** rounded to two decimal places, 9.08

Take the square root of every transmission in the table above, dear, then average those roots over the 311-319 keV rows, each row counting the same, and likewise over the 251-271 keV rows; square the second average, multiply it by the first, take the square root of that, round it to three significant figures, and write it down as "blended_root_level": 42.7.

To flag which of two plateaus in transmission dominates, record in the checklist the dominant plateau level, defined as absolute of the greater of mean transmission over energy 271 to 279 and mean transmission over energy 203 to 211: 141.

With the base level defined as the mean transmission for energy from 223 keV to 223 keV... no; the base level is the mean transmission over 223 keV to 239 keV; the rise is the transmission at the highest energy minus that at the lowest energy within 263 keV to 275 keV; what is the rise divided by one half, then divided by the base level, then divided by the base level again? -0.0071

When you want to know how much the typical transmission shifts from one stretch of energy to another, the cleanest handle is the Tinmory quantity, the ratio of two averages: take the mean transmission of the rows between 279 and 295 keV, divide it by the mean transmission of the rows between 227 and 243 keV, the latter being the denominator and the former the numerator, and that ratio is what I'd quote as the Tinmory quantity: 1.39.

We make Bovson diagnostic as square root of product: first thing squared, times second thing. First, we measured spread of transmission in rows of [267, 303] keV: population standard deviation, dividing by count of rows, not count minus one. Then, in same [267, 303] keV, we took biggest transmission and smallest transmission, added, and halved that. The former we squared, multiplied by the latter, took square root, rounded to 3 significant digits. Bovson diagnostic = 168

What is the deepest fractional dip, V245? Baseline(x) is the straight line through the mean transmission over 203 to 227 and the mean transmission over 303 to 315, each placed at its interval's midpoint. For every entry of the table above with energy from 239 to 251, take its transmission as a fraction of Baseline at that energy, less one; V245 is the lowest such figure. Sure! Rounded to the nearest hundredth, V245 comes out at -0.16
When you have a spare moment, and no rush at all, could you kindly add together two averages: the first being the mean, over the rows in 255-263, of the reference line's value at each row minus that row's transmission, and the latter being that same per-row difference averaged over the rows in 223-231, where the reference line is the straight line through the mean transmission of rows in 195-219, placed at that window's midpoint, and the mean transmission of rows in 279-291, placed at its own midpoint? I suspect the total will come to 23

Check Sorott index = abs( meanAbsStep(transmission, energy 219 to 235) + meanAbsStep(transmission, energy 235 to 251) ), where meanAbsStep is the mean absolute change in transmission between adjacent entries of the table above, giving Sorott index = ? 24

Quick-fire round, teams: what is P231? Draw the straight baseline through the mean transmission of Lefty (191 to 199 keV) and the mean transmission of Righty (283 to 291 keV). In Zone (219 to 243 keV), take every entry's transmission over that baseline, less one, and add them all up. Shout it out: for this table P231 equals -1.35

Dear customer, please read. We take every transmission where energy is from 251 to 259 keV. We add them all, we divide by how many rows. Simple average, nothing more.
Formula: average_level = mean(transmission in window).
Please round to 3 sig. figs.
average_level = 150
